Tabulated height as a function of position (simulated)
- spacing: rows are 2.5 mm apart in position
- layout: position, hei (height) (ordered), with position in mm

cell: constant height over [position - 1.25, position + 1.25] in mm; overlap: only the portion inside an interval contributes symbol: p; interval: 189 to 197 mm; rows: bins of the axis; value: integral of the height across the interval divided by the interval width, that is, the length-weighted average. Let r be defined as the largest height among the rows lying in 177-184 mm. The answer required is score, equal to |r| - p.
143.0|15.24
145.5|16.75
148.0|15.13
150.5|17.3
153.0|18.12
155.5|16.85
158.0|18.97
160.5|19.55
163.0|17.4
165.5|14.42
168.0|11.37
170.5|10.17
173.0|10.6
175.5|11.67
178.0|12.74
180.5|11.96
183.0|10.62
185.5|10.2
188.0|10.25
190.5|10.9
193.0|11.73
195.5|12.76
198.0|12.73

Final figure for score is 1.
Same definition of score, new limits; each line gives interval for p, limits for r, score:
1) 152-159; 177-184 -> -5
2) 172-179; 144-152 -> 6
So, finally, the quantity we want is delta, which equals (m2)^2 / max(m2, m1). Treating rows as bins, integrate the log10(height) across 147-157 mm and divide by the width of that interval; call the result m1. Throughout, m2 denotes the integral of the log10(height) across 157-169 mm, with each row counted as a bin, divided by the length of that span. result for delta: 1.19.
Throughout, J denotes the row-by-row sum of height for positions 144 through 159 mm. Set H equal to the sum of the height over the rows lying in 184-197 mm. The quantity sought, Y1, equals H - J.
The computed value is -47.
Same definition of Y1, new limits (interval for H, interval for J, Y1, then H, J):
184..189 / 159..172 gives -52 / 20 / 73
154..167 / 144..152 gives 38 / 87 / 49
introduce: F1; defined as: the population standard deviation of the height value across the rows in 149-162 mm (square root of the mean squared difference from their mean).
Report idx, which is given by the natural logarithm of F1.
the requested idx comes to 0.00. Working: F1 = 1.00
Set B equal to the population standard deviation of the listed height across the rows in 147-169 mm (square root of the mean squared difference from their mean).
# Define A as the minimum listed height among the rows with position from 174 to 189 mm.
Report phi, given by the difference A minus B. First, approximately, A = 10.2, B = 2.4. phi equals 7.8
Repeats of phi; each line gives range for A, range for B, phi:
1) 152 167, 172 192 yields 13.6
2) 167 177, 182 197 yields 9.3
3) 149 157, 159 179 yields 13.7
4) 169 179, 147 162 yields 8.7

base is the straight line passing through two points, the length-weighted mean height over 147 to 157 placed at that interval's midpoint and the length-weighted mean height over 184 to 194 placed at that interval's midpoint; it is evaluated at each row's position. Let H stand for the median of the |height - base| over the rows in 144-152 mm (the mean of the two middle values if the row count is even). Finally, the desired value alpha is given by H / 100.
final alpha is 0.0129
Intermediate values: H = 1.3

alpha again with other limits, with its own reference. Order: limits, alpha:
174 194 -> 0.0089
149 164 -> 0.0182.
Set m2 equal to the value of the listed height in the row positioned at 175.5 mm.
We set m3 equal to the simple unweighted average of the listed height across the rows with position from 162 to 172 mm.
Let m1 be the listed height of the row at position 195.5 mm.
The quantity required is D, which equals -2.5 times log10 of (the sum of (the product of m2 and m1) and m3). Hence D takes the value -5.53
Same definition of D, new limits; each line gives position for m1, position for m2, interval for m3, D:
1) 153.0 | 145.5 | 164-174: -6.25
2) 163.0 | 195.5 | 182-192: -5.92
